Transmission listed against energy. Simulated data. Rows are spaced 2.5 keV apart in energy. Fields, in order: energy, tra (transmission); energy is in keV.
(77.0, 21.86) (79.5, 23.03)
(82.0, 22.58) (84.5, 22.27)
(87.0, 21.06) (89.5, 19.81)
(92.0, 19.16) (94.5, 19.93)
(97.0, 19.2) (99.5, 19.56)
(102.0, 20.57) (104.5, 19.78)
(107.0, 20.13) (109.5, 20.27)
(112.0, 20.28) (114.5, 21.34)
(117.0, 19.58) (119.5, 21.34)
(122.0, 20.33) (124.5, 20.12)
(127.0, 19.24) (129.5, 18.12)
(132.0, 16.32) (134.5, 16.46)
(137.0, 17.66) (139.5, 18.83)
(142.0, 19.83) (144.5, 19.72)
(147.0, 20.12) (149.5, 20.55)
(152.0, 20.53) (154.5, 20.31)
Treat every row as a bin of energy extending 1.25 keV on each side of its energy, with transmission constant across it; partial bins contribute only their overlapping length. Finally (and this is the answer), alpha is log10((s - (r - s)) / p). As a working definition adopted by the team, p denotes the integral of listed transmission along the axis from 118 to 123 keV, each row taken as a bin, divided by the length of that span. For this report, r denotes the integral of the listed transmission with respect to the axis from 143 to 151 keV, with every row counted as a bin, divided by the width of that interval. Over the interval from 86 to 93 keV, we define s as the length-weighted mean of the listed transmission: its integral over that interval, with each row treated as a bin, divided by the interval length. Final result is -0.020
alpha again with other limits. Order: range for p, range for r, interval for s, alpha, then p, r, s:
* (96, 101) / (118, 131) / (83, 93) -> 0.045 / 19.4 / 19.8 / 20.66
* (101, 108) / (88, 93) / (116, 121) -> 0.027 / 20.1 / 19.6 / 20.50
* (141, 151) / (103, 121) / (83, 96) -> 0.010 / 20.1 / 20.4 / 20.46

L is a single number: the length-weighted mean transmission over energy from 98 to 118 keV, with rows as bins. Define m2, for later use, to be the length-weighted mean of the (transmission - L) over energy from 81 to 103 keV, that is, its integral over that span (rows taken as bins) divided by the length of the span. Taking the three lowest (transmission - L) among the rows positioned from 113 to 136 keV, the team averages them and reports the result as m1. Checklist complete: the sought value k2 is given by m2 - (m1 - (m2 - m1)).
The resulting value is 6.9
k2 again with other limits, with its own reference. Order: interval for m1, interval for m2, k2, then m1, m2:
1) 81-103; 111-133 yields 0.7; -0.9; -0.5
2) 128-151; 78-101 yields 7.9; -3.4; 0.6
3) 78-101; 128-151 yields -1.3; -0.9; -1.5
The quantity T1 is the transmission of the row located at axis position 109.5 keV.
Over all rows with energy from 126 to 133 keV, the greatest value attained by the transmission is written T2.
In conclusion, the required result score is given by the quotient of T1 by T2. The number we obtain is 1.05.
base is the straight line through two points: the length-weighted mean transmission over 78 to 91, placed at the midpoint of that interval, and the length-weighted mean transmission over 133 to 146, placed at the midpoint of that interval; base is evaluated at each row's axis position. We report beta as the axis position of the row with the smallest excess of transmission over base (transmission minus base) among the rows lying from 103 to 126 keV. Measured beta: 104.5 keV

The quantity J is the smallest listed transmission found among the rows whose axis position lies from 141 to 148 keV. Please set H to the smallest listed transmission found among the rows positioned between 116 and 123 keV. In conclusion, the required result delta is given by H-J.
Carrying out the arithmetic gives -0.14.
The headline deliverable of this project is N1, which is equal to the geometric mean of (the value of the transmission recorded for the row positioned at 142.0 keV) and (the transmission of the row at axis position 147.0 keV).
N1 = 20.0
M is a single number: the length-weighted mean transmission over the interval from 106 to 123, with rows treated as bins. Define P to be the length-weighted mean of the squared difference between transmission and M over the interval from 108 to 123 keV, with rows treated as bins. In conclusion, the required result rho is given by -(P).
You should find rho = -0.4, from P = 0.4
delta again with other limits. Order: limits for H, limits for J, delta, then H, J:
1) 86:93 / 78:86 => -3.11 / 19.16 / 22.27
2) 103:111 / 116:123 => 0.20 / 19.78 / 19.58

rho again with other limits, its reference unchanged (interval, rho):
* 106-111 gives -0.1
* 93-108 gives -0.6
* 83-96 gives -1.3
